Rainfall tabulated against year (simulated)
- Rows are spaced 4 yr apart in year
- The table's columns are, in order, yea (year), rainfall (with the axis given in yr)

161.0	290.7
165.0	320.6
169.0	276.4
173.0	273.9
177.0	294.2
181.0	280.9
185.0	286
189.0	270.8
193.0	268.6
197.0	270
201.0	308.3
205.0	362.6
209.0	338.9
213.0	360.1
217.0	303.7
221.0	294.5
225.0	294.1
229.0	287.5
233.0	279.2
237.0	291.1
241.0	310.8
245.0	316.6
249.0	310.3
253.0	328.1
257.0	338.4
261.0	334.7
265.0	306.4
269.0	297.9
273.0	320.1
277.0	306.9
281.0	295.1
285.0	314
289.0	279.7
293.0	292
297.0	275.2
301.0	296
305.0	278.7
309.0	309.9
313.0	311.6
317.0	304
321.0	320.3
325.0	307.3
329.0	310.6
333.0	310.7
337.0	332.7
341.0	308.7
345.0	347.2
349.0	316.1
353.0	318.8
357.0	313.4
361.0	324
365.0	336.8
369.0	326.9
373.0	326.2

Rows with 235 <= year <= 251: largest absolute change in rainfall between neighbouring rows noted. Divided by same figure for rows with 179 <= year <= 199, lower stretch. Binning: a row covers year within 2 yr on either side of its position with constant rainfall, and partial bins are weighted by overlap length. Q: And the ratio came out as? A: 1.3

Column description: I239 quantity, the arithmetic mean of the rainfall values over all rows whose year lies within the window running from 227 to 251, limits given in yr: 299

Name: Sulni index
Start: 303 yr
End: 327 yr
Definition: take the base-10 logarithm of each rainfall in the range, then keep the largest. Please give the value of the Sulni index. 2.51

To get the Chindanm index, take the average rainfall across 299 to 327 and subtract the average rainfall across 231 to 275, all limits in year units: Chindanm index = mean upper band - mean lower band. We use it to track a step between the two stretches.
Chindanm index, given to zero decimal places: -8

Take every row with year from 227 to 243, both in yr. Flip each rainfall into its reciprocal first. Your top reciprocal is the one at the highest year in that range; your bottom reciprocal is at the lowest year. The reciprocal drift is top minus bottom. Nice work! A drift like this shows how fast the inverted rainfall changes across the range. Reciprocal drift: -0.0003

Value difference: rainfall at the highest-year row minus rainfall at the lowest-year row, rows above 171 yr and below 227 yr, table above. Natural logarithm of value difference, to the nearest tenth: 3.0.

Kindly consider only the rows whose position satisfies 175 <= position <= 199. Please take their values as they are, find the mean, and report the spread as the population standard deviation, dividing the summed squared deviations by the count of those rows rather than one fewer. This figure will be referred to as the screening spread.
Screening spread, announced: 9.5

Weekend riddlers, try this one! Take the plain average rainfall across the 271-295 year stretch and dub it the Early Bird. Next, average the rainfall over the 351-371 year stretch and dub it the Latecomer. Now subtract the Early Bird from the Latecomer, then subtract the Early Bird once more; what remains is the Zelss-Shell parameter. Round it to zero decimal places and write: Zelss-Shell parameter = -279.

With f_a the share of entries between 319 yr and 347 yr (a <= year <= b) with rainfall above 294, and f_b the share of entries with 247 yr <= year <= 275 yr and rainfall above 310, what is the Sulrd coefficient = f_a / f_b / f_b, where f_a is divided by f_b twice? 2.0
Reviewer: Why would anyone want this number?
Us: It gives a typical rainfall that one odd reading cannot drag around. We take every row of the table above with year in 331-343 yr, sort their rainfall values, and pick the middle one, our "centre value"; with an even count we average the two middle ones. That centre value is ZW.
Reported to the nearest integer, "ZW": 311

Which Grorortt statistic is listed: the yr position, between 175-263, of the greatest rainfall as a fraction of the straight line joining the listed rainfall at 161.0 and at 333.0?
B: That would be 205.0 yr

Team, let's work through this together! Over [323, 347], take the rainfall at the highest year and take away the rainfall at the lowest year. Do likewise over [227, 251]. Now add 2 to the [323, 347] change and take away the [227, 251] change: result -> 19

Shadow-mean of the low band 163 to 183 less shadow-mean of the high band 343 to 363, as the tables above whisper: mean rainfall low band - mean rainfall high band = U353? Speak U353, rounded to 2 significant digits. -35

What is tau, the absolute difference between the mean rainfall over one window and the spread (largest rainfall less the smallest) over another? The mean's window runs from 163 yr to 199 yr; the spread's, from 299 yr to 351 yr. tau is 214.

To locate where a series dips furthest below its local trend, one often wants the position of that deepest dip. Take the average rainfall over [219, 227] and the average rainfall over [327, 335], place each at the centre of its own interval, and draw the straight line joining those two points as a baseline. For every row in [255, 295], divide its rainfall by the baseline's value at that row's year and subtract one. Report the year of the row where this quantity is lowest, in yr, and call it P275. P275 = 289.0 yr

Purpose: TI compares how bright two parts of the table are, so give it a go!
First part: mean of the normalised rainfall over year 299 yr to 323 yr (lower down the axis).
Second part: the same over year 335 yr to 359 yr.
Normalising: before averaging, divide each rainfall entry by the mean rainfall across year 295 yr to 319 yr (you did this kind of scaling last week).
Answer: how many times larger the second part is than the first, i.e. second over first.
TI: 1.06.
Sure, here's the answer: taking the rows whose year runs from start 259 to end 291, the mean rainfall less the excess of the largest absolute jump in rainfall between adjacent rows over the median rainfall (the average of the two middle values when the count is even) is 579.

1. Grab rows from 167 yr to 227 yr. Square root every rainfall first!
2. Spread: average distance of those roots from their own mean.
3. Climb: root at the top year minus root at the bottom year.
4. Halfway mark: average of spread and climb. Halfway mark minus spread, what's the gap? -0.08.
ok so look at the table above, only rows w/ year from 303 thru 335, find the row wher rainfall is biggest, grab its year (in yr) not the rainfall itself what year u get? 321.0 yr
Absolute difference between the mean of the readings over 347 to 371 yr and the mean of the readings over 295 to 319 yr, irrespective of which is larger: 27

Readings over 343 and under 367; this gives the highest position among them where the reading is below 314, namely 357.0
